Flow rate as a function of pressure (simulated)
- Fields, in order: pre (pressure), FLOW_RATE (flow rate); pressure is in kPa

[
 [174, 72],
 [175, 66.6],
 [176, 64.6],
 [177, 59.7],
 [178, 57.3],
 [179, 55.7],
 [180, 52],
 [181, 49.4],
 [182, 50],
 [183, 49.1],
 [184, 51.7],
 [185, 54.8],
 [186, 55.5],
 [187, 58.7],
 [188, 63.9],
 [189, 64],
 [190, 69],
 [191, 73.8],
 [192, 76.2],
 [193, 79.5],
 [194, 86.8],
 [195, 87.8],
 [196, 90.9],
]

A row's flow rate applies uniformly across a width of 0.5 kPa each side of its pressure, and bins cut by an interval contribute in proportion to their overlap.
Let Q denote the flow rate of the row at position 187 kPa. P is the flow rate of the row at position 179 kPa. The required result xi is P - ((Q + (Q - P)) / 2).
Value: 25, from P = 55.7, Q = 58.7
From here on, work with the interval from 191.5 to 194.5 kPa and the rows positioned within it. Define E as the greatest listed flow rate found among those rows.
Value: 86.8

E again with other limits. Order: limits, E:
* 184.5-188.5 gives 63.9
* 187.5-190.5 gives 69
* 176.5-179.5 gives 59.7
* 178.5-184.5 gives 55.7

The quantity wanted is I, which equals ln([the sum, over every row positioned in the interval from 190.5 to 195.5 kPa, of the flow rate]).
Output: 6.00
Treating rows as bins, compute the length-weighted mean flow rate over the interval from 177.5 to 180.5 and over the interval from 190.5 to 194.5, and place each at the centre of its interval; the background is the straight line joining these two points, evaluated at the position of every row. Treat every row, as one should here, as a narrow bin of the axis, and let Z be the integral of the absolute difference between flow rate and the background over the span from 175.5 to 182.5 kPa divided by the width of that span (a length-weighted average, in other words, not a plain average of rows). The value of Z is 7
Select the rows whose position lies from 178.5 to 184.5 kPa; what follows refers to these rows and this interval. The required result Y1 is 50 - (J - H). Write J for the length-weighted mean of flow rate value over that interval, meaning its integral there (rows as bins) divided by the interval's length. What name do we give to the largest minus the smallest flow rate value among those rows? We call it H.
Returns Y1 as 5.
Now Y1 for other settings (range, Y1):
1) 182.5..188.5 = 9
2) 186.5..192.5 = 0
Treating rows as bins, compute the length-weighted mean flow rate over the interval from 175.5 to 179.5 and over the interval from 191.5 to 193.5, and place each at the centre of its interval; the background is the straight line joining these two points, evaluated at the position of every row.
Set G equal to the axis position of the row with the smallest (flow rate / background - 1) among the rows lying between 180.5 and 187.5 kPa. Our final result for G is 183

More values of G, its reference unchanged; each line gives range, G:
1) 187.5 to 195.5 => 189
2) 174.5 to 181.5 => 181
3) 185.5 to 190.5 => 186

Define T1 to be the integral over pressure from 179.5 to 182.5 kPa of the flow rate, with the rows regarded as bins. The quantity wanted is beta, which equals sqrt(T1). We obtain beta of 12.3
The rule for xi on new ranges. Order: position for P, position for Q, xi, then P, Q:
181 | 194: -13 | 49.4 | 86.8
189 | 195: 8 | 64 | 87.8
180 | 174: 6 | 52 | 72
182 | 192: -1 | 50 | 76.2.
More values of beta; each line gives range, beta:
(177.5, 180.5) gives 12.8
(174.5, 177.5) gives 13.8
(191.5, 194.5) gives 15.6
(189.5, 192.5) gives 14.8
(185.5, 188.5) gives 13.3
